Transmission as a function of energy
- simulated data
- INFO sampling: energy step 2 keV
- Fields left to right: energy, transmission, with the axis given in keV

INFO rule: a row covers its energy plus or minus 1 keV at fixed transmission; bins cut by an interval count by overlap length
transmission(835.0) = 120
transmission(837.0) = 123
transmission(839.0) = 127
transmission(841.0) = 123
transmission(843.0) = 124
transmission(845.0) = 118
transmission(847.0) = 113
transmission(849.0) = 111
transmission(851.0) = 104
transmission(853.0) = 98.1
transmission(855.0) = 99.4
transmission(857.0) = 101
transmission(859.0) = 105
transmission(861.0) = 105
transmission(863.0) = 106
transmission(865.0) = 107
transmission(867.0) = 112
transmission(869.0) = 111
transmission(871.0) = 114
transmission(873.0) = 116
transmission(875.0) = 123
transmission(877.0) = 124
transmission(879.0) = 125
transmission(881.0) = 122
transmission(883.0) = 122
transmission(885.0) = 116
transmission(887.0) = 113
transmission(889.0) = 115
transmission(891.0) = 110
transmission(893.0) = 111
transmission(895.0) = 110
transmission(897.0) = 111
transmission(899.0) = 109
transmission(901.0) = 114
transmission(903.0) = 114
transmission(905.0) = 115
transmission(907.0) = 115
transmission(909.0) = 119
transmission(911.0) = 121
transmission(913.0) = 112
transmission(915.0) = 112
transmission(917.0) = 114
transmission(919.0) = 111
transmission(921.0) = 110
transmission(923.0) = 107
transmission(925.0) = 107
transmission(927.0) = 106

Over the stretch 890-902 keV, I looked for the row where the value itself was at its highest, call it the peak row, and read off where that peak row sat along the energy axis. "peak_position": 901.0 keV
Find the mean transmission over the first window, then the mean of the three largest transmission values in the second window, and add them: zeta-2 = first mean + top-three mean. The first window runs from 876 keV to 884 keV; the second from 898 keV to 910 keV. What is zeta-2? 240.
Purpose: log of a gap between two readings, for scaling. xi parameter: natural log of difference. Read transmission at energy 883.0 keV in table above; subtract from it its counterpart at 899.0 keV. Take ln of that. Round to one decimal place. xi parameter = 2.6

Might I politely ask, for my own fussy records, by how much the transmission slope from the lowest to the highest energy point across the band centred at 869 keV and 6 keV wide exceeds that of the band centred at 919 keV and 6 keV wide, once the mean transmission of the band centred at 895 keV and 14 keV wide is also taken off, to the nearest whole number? -110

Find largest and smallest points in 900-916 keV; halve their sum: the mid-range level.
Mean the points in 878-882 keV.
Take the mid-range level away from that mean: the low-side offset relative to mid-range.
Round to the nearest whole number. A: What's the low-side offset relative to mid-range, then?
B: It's 7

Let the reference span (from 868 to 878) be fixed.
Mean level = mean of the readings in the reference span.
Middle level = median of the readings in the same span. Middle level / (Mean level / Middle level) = 114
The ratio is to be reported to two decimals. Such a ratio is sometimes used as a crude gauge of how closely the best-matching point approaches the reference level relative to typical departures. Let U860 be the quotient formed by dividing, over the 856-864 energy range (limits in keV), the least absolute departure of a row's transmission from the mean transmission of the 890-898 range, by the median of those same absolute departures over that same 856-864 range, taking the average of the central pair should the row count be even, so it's 0.82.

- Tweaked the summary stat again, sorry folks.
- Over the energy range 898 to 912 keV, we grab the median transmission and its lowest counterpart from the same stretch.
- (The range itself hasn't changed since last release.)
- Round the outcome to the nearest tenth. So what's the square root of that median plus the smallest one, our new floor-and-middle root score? 15.0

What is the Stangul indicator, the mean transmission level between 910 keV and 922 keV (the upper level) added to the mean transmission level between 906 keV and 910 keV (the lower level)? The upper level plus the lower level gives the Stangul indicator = 230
